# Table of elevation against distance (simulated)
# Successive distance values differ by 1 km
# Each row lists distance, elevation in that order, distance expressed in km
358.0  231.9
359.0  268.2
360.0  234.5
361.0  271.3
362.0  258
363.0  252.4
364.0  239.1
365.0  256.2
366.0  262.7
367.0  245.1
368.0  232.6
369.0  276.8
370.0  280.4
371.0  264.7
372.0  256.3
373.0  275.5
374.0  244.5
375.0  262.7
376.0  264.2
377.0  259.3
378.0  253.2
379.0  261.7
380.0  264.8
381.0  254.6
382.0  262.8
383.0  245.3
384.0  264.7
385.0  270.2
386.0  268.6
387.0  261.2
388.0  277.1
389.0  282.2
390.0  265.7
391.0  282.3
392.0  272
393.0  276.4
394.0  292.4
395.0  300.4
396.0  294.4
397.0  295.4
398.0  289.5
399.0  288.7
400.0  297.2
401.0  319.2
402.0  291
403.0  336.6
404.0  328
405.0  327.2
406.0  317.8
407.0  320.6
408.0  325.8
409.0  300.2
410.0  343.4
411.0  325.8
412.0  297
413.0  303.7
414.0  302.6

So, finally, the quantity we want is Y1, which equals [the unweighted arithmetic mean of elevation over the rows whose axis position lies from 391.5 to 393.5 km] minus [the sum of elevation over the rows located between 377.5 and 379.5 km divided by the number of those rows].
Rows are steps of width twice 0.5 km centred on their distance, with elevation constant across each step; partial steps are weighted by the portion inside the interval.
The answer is 17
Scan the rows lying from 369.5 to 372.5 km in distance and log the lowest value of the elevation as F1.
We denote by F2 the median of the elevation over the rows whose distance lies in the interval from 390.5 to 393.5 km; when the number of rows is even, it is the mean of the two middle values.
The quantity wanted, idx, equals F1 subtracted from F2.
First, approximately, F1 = 256.3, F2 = 276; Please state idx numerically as 20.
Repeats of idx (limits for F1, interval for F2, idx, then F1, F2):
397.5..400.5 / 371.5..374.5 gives -32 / 288.7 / 256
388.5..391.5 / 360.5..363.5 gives -8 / 265.7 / 258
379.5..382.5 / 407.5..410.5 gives 71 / 254.6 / 326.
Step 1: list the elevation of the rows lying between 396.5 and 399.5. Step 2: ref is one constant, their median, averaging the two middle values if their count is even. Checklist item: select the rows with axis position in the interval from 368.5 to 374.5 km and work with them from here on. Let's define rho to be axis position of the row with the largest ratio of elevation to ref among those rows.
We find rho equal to 370.0 km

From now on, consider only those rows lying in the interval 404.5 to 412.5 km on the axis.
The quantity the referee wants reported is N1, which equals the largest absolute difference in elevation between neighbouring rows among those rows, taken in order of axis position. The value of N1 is 43.2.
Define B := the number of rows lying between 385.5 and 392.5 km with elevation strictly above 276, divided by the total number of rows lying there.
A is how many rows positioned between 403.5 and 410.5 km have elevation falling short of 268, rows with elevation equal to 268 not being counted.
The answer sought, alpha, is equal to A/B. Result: 0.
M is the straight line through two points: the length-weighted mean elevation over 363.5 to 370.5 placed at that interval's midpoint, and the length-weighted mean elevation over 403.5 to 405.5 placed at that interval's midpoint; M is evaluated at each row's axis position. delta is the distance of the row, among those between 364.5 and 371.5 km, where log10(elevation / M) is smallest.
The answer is 368.0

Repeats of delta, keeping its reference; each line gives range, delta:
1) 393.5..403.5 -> 402.0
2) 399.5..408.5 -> 402.0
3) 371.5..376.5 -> 374.0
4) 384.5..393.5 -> 390.0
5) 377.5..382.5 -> 381.0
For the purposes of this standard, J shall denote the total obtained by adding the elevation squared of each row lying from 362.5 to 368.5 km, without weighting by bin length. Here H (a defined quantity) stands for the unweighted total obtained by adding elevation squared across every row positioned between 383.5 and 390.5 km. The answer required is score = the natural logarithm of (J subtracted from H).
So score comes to 11.9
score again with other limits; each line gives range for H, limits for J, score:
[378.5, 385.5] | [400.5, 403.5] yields 12.1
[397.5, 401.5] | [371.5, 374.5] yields 12.0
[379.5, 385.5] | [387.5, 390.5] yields 12.1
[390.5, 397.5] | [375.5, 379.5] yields 12.6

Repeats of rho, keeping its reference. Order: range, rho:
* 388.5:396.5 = 395.0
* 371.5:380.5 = 373.0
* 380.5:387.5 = 385.0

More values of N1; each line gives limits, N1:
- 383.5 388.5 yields 15.9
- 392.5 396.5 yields 16.0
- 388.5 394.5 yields 16.6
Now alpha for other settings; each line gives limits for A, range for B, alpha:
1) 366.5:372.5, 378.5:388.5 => 40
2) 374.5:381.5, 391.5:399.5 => 8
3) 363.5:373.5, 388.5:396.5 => 9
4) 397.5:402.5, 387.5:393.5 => 0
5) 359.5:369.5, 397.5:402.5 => 8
